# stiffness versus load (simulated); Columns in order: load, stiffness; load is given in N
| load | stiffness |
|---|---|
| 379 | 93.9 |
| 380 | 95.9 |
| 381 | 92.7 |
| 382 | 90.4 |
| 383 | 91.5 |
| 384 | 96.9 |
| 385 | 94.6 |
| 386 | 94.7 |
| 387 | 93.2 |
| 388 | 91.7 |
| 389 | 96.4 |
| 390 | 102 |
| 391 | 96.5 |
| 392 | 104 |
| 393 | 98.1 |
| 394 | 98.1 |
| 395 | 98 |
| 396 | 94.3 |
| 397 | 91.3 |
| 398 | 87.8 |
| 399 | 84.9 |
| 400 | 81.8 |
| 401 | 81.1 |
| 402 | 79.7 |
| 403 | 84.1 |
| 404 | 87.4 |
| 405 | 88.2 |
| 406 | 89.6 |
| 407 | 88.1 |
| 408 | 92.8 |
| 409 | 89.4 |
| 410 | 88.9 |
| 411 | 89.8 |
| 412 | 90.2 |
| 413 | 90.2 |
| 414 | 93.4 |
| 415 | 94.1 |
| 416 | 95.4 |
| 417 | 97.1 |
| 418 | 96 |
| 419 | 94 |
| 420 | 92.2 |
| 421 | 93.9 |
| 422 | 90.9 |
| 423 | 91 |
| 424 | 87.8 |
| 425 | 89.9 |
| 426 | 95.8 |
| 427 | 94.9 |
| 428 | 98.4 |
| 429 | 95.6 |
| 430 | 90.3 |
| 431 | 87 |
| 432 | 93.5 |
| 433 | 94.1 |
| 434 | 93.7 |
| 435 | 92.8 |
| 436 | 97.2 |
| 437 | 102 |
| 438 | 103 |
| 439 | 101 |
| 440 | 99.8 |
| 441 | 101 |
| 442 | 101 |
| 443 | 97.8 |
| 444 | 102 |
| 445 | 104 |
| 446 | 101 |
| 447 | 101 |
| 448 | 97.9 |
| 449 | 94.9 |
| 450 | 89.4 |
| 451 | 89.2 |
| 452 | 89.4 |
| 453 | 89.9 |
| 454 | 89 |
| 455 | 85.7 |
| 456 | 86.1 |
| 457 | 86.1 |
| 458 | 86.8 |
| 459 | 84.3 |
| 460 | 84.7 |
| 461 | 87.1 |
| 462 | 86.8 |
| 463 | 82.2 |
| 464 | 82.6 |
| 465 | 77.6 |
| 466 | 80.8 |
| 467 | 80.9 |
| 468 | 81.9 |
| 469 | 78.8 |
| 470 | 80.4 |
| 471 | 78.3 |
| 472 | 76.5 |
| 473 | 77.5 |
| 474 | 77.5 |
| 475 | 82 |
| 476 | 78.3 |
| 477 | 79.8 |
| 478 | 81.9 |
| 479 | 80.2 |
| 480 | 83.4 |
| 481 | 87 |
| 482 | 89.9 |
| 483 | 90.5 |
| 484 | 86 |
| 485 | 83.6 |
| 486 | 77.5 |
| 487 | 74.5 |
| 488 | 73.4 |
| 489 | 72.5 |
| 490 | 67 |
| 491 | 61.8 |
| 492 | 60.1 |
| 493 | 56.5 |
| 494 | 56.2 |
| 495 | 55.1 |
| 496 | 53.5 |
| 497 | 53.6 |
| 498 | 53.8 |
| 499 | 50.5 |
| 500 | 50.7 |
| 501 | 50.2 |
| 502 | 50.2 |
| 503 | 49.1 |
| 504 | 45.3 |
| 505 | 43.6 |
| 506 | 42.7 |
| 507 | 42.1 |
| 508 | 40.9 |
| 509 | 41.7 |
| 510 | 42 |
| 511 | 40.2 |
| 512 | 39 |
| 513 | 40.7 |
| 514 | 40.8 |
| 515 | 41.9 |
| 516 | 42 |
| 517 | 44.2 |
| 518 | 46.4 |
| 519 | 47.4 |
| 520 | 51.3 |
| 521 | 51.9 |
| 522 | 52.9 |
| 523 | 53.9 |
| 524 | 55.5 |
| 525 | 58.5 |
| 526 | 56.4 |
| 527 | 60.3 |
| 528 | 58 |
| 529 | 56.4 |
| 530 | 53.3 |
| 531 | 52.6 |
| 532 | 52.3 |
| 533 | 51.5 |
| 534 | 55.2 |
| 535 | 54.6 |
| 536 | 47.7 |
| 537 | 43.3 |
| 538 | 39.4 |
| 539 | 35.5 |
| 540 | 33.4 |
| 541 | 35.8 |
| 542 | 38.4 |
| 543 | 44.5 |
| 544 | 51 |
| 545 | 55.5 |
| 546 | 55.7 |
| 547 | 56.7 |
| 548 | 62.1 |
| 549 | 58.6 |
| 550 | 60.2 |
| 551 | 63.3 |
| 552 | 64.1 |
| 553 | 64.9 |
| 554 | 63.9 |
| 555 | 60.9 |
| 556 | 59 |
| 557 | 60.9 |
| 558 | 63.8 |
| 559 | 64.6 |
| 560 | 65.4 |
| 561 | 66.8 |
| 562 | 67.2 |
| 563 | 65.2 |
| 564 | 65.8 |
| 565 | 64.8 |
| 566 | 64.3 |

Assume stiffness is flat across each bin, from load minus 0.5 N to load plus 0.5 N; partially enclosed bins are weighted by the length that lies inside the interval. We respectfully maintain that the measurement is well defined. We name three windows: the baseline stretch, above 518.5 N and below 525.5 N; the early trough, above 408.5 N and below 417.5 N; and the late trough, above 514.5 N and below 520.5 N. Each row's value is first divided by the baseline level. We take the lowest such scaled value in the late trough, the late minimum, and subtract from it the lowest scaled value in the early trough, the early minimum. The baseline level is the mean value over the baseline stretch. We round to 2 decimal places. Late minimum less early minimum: -0.89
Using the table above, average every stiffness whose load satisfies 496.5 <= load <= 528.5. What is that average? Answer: 48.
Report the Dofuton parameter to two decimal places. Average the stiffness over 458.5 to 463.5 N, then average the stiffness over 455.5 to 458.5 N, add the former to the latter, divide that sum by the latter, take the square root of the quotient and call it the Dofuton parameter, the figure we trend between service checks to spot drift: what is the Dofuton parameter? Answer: 1.41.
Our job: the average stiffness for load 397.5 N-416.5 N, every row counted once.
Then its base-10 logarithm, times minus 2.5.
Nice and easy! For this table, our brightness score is -4.86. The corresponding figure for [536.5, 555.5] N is -4.29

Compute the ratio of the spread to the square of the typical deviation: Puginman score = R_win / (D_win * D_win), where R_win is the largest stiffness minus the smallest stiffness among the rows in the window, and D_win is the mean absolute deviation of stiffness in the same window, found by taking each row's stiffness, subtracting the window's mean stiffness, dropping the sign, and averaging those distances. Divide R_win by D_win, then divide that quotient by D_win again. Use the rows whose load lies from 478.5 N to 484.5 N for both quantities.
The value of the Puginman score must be 1.17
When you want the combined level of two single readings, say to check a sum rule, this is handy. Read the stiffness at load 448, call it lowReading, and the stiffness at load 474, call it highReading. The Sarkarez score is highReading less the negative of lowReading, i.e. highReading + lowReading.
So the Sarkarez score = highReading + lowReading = 175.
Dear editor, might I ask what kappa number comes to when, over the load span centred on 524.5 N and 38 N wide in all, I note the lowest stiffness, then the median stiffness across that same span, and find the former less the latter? -12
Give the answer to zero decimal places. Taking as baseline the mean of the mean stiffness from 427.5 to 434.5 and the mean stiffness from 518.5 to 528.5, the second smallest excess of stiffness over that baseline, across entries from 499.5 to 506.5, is -30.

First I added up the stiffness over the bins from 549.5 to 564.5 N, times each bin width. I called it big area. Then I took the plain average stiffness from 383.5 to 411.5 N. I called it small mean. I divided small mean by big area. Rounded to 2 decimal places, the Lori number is 0.10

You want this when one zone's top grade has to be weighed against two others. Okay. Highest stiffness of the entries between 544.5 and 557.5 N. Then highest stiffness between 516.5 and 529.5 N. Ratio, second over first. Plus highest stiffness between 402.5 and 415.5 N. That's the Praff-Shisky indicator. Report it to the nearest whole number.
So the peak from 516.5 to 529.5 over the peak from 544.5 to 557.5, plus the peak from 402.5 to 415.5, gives 95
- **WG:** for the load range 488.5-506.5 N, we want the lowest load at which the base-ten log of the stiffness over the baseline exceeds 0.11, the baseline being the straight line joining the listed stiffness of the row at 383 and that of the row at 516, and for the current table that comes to 489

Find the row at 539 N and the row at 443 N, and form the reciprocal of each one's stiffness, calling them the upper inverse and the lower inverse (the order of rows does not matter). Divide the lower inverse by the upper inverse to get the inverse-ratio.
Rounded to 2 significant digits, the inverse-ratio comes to 0.36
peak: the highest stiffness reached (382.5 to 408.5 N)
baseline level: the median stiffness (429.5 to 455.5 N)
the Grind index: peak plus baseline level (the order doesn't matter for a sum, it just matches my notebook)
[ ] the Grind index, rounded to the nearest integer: 200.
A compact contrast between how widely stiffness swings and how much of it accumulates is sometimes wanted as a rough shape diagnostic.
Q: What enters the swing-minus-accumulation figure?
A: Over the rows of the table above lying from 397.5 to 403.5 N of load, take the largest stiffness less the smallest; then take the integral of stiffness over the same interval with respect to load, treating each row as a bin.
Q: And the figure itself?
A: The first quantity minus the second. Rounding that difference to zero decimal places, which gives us -491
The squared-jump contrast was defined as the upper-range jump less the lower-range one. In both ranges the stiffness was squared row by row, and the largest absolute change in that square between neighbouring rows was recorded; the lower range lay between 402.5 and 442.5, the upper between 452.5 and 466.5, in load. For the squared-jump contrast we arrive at -372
